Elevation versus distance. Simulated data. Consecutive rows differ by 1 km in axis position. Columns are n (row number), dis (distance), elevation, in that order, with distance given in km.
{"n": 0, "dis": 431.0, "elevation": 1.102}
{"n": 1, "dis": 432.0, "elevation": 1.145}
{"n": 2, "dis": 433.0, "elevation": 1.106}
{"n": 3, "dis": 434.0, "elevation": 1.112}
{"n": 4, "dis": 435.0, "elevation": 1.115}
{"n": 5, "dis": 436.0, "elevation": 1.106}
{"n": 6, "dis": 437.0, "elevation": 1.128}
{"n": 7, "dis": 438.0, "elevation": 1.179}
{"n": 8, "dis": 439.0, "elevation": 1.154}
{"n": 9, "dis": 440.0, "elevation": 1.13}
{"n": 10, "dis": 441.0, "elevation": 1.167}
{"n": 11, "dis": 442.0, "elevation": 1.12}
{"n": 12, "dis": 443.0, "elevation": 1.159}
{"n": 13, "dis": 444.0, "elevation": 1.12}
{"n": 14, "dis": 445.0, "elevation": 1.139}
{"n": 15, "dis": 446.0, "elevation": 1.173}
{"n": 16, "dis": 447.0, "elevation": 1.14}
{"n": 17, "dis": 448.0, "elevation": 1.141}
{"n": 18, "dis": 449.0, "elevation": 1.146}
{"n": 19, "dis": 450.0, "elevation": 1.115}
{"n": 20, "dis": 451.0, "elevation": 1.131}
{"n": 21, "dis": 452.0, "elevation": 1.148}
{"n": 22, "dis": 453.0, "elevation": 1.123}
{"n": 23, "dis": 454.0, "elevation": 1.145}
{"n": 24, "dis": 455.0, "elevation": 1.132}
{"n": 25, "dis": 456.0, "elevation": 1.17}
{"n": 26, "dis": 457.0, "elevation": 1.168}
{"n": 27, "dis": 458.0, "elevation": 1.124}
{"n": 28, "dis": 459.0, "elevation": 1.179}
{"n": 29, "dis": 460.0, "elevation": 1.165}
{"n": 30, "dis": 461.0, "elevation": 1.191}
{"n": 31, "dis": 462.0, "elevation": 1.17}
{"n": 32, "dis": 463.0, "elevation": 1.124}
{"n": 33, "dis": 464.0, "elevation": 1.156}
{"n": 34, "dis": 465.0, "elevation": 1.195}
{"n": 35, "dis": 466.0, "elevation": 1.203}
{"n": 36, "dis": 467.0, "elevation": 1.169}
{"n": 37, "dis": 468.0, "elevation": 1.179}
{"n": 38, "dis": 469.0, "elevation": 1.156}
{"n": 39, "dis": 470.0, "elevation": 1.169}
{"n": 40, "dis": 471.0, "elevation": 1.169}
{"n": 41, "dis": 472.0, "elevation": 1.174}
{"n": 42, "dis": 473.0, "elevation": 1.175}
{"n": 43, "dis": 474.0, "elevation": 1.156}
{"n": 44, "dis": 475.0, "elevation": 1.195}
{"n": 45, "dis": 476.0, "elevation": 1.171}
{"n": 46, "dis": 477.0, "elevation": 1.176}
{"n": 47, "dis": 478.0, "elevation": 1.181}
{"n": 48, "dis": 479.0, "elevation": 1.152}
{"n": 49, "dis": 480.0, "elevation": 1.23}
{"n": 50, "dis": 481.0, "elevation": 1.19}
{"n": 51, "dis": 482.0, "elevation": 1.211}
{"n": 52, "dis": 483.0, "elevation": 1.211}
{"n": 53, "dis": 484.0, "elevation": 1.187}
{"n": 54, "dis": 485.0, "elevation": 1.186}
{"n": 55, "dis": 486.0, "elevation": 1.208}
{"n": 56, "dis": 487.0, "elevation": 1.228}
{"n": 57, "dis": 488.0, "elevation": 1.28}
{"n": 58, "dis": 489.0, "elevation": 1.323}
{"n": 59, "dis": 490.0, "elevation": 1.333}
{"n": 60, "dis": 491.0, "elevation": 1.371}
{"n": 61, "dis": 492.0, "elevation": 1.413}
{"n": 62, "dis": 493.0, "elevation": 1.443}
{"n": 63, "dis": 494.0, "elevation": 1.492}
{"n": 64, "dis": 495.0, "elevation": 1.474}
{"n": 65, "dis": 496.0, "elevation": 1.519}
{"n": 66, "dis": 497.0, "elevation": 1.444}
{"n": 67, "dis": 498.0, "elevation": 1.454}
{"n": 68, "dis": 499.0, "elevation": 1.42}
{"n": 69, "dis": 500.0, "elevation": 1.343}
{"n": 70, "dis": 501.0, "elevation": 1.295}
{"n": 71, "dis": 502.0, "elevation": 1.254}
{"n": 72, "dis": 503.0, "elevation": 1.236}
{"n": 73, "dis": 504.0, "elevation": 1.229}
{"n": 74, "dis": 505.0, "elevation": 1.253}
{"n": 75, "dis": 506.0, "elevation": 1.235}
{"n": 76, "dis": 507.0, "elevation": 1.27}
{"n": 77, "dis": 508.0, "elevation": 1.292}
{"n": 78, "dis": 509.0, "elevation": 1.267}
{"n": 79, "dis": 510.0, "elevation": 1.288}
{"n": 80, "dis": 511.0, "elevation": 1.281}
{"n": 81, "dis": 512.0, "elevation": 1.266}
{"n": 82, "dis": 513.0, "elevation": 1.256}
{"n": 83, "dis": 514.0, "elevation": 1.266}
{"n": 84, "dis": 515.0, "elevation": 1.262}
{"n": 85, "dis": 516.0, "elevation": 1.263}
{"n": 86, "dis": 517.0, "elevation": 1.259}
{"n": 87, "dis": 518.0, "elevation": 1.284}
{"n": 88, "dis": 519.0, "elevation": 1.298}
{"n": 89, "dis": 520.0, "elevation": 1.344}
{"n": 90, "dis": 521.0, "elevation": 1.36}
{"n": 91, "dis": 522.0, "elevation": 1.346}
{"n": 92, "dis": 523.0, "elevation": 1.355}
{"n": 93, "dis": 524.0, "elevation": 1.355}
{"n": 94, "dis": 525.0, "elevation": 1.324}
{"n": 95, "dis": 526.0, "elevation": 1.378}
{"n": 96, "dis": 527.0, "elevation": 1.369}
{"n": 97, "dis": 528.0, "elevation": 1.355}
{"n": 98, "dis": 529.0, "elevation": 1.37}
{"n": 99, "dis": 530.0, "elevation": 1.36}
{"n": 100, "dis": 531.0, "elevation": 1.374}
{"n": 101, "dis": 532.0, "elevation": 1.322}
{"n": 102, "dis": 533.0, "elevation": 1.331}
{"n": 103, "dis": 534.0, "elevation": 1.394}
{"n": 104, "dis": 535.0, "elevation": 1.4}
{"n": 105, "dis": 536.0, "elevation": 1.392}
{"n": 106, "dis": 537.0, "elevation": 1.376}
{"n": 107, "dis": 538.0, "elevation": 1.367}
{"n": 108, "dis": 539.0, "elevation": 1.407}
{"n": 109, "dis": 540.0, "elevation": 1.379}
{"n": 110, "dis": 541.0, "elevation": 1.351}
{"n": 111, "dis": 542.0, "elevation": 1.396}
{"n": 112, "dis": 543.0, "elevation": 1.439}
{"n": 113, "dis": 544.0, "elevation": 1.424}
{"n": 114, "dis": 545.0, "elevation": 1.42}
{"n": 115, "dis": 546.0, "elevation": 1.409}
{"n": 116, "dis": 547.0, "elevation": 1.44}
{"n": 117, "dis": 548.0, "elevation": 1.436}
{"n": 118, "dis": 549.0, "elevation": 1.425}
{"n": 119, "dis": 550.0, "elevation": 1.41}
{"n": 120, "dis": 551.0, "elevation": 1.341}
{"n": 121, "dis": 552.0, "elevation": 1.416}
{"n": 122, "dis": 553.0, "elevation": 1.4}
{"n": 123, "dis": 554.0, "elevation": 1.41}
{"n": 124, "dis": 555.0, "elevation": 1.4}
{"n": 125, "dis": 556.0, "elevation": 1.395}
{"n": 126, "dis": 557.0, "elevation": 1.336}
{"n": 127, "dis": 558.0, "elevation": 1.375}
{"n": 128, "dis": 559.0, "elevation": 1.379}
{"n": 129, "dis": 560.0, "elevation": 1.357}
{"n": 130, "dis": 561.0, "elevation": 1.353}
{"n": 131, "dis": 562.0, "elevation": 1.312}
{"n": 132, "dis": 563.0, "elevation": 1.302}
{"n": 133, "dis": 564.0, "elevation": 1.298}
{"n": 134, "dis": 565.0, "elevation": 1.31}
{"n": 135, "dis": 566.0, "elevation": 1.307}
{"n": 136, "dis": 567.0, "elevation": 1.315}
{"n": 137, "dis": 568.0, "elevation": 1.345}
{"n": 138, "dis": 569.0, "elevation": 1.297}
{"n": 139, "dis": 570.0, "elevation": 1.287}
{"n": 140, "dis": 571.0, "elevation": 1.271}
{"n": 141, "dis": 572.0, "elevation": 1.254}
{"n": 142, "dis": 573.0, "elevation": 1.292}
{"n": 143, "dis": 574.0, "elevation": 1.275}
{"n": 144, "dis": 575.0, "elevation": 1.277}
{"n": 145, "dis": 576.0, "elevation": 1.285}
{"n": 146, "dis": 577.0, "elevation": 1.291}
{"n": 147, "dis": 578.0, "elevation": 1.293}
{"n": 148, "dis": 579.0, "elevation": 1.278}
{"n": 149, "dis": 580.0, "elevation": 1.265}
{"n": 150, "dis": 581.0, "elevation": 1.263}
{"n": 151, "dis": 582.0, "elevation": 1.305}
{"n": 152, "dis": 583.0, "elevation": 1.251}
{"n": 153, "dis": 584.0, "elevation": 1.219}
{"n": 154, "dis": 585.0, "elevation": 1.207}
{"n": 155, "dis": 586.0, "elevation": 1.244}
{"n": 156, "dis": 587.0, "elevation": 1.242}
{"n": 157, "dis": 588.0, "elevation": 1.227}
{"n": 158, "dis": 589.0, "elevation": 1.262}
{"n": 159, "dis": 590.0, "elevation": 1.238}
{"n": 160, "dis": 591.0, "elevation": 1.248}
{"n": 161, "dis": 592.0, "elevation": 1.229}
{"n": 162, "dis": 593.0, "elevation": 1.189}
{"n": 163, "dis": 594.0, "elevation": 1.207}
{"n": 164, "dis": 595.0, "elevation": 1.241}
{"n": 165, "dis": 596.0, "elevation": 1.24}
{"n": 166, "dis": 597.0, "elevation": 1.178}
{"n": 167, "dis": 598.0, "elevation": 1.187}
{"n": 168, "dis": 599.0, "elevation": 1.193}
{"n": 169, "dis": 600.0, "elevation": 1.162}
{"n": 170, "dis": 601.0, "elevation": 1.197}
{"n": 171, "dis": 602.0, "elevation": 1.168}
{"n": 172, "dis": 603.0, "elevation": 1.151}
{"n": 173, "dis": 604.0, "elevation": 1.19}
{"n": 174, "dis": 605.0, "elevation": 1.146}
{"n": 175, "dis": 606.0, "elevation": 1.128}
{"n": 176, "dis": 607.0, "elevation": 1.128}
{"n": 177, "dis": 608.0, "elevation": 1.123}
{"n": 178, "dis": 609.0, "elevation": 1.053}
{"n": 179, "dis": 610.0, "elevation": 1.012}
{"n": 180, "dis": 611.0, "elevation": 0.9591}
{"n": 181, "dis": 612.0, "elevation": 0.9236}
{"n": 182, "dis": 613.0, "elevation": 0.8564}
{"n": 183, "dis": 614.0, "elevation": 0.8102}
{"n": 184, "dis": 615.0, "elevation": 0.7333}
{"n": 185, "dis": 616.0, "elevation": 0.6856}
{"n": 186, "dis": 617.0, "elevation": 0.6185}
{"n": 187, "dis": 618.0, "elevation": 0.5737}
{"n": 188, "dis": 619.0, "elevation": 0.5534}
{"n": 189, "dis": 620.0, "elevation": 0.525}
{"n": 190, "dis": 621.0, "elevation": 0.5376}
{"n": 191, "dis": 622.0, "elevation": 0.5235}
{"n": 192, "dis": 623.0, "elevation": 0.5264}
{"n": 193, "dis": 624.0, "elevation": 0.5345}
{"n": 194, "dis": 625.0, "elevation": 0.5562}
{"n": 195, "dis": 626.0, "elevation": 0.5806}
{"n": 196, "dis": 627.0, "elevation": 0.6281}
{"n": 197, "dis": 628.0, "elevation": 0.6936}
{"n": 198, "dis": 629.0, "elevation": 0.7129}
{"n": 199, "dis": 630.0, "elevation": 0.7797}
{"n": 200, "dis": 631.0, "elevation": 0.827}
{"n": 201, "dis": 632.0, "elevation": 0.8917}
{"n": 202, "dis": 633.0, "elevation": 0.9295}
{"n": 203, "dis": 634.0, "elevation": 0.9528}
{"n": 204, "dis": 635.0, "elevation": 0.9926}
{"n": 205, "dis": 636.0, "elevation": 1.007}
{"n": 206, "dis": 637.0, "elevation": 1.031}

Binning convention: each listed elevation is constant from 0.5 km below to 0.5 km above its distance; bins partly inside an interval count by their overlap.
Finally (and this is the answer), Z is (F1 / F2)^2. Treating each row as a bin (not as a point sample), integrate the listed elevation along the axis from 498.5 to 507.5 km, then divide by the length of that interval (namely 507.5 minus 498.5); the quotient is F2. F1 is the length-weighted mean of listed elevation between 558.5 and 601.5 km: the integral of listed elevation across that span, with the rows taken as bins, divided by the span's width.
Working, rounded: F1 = 1.26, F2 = 1.28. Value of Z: 0.97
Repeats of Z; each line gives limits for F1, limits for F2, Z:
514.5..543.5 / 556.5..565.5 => 1.02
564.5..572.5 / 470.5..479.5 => 1.23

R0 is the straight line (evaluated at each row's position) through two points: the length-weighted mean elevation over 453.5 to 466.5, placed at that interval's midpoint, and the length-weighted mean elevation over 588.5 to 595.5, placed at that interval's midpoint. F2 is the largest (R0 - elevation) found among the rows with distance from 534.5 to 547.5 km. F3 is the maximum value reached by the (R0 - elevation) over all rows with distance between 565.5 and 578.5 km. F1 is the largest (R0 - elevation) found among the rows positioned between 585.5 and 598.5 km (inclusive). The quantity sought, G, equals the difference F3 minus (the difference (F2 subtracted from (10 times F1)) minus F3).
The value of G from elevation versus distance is -0.8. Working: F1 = 0.055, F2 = -0.15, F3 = -0.034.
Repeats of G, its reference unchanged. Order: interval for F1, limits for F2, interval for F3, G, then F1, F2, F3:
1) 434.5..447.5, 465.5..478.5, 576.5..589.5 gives -0.4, 0.045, 0.01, 0.020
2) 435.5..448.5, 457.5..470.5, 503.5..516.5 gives -0.5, 0.045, 0.04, -0.043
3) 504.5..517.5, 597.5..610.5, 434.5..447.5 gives 0.8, -0.048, 0.23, 0.045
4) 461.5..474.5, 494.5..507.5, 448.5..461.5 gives -0.4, 0.041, -0.04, 0.043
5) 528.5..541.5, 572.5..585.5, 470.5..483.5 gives 1.3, -0.122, 0.02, 0.021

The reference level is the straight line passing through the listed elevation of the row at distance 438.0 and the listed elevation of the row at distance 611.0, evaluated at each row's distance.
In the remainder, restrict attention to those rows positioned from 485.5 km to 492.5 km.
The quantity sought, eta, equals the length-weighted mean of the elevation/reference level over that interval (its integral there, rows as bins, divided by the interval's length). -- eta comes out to 1.174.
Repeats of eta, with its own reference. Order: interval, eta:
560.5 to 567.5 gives 1.290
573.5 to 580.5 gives 1.278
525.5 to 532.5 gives 1.280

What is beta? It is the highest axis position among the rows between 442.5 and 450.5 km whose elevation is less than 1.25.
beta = 450.0 km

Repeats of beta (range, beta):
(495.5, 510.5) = 506.0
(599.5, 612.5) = 612.0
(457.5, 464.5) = 464.0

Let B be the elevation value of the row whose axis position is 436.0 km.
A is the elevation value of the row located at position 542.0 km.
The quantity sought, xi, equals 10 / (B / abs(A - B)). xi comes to 2.6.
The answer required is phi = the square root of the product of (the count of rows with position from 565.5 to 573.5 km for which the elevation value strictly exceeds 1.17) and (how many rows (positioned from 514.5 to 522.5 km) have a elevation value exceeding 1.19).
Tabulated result 8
